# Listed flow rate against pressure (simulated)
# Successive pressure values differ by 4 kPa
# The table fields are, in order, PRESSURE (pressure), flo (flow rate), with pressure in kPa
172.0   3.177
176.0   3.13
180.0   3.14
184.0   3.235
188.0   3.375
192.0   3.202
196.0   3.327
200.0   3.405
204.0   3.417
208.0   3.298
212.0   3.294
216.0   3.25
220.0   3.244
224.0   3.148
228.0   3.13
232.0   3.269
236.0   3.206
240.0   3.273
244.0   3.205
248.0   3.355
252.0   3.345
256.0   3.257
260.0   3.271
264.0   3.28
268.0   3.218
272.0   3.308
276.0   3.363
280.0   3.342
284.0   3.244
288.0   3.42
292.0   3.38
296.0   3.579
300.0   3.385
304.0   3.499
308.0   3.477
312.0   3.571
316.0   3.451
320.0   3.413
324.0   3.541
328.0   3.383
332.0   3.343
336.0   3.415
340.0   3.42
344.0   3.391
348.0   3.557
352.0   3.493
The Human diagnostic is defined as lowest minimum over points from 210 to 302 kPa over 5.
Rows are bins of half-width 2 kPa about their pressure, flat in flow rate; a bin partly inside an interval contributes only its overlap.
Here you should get 0.626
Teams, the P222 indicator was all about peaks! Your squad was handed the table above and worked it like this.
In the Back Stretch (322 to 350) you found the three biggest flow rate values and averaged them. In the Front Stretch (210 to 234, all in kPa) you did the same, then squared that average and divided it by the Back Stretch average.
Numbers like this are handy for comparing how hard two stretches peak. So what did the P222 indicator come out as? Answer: 3.05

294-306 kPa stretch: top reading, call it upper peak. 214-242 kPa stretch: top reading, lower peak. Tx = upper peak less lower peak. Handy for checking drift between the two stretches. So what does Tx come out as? 0.3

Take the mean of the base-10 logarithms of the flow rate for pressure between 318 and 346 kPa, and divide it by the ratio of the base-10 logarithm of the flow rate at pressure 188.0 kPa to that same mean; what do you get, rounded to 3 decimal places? 0.538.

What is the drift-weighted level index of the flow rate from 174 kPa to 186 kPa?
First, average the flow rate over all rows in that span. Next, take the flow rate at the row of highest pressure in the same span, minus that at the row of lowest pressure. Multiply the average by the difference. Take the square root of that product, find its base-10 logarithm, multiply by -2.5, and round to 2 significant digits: 0.60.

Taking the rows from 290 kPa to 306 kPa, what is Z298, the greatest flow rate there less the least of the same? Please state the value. 0.20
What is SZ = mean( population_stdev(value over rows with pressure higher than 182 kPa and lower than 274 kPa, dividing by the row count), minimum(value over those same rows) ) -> 1.60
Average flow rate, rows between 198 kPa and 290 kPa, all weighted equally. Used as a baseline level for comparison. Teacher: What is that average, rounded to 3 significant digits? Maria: 3.28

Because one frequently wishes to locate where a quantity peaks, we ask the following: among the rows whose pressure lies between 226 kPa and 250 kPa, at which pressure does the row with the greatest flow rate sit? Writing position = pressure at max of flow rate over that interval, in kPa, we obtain 248.0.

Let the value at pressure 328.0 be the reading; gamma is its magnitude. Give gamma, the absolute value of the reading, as 3.38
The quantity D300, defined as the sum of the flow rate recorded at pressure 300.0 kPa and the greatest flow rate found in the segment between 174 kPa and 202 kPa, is 6.79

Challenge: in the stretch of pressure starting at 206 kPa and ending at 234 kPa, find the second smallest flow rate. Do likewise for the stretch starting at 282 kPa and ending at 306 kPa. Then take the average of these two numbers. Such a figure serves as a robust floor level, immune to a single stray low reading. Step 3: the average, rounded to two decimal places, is 3.26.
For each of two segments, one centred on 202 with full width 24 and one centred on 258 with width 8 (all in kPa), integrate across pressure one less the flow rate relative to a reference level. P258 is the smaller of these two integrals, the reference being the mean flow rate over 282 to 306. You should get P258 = 0.36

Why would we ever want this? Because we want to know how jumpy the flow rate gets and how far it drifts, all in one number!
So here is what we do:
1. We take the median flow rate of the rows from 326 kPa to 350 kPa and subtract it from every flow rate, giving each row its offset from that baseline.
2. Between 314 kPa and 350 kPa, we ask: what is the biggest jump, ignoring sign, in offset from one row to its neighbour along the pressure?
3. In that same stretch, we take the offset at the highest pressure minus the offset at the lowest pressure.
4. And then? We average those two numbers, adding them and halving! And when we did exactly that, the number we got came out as 0.14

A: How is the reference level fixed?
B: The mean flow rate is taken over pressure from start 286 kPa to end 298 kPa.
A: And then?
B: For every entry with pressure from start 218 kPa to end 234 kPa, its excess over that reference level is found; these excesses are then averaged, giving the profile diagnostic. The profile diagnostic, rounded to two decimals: -0.26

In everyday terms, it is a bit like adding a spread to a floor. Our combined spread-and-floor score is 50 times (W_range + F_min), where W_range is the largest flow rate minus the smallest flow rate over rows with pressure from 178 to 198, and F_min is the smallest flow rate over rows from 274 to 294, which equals 174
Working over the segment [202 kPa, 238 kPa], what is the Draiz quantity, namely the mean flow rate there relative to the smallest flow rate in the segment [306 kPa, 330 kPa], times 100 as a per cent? 96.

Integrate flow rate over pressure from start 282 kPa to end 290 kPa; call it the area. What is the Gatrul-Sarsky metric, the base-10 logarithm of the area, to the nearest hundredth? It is 1.43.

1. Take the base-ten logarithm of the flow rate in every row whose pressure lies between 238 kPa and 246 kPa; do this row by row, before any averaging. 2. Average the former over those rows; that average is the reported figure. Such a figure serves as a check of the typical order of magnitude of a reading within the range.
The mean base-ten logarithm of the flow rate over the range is 0.510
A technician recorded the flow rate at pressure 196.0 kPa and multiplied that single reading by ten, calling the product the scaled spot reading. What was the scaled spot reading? 33.3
